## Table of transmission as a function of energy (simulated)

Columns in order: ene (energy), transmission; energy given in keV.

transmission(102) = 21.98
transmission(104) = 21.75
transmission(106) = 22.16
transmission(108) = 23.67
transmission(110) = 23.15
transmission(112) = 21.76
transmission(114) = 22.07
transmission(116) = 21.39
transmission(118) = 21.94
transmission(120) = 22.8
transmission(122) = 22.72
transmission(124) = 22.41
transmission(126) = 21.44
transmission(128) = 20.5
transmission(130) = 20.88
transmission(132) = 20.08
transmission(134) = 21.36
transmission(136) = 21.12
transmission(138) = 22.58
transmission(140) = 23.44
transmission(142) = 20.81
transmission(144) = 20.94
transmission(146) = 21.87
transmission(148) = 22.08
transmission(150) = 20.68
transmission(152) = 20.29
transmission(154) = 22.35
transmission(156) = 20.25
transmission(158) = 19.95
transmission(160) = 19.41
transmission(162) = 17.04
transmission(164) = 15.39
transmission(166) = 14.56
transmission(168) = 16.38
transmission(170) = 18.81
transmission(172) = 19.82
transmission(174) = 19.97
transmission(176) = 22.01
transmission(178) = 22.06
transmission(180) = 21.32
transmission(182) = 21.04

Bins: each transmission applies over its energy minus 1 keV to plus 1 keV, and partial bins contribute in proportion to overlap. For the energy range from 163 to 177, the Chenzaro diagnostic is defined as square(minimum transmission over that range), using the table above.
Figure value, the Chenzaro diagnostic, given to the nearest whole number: 212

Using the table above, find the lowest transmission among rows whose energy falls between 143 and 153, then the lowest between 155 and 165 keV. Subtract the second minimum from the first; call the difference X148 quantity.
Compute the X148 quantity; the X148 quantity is 4.9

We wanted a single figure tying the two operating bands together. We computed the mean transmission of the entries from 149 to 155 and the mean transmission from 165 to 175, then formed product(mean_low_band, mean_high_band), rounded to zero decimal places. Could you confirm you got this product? 378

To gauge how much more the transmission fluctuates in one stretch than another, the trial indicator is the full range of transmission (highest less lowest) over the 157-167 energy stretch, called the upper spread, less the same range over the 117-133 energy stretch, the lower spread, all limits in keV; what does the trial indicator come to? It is 2.7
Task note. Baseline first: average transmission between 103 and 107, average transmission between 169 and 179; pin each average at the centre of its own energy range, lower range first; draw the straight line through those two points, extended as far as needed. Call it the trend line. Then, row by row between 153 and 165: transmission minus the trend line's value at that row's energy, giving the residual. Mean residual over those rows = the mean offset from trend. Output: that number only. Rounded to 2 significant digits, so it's -1.8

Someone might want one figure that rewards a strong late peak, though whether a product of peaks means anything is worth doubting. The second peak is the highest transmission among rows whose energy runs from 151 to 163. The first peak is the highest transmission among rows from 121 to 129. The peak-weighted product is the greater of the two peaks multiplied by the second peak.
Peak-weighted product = 508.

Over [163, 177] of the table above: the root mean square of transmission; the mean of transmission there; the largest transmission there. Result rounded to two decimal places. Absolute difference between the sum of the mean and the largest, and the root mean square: 21.83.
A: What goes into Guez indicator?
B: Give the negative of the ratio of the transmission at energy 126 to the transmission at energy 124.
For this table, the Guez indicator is -0.96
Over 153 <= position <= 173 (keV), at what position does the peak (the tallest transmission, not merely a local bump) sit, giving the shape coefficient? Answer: 154 keV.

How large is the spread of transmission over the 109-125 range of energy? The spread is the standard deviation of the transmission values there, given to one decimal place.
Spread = 0.6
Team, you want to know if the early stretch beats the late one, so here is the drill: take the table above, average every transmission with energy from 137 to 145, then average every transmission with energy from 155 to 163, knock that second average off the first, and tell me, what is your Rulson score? 3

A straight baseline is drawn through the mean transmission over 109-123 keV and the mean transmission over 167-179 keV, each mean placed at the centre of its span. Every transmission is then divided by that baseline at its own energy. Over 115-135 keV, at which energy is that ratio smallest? 132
